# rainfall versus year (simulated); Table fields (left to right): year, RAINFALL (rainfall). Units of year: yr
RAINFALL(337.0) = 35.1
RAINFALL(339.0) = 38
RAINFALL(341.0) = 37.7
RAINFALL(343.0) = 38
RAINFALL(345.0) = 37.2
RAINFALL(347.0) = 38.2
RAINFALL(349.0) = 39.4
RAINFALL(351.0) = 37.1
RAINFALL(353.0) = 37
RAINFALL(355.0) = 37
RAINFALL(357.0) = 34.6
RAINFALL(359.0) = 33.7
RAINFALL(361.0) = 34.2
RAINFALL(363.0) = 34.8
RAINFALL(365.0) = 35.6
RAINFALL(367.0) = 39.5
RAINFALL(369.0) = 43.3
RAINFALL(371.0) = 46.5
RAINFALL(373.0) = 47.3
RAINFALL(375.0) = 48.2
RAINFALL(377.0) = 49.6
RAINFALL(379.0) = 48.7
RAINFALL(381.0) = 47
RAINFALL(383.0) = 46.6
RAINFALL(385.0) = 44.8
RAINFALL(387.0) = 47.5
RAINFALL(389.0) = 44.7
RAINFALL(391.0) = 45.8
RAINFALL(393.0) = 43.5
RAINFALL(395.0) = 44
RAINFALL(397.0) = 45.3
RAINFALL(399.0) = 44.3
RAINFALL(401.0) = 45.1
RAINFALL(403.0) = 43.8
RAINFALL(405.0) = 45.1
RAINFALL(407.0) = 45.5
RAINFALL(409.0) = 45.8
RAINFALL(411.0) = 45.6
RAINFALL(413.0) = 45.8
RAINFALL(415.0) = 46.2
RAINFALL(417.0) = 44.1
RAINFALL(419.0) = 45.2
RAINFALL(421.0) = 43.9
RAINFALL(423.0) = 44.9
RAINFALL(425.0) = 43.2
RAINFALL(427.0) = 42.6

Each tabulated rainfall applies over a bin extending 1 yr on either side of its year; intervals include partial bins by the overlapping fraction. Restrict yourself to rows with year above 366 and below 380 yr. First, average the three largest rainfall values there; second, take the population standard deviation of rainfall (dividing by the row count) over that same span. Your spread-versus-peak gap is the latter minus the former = -46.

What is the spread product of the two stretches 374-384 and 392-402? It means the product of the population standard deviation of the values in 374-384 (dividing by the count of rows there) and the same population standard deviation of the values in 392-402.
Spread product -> 0.7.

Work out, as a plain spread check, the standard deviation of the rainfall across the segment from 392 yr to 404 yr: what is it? 0.7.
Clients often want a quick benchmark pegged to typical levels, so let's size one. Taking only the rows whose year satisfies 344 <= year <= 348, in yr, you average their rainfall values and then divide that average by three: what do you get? 12.6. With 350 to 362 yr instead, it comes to 11.9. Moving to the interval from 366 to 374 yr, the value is 14.7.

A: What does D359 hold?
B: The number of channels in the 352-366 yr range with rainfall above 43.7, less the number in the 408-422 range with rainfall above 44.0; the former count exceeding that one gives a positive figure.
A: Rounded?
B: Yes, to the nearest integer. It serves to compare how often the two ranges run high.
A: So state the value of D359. -6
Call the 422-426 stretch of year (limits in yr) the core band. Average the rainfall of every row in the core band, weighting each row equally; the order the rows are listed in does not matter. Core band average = 44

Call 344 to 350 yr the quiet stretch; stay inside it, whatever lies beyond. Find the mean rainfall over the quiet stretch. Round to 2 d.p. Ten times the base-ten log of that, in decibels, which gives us 15.83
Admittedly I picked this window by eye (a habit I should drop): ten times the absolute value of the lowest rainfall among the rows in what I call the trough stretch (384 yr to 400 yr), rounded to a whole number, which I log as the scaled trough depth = 435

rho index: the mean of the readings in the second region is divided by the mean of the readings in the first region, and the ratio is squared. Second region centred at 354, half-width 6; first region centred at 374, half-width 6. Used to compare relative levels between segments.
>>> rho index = 0.60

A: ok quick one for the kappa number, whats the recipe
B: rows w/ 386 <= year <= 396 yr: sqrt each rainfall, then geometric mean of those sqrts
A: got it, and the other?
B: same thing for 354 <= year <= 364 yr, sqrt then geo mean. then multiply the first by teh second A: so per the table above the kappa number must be 39.6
